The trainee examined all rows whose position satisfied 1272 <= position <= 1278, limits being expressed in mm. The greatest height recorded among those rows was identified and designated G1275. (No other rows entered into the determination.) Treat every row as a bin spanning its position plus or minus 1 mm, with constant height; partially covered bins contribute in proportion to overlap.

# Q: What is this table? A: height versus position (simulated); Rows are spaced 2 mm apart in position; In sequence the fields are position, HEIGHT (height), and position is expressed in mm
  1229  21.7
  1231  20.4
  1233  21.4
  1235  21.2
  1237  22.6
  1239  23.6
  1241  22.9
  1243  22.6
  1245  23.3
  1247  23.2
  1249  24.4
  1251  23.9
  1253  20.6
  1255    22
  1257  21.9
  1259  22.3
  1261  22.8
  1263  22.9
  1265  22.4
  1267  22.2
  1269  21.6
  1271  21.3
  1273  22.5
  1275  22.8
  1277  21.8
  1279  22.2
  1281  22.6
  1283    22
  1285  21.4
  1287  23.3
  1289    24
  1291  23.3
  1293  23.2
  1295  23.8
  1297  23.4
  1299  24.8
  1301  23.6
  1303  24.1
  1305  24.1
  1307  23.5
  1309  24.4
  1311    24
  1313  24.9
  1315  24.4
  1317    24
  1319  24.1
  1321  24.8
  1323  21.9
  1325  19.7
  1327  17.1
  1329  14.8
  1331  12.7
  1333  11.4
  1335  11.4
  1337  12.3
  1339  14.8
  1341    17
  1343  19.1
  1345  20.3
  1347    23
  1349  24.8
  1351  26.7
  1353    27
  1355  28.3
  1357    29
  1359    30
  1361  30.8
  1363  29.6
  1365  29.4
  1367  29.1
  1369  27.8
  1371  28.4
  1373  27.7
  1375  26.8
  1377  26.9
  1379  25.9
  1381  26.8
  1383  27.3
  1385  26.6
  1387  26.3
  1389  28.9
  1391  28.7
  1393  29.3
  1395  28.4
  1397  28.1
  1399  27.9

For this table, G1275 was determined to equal 22.8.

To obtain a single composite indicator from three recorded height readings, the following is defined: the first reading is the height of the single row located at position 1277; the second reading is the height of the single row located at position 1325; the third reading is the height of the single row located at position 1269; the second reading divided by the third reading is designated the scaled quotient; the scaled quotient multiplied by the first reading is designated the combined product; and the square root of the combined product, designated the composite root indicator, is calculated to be 4.46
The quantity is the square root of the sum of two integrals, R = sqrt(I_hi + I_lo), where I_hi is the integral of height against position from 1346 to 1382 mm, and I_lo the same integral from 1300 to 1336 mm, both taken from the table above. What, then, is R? 42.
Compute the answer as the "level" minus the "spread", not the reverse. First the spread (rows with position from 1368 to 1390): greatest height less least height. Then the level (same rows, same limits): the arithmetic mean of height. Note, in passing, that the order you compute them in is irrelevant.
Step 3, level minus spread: 24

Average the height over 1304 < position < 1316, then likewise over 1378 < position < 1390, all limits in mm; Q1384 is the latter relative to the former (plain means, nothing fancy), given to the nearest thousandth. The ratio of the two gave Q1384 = 1.114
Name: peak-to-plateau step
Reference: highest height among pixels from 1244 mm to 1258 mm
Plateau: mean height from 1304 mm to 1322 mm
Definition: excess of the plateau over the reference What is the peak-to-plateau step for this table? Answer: -0.2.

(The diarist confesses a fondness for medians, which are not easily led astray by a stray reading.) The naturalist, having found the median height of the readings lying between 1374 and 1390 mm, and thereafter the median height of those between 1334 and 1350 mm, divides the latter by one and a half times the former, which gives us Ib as 0.45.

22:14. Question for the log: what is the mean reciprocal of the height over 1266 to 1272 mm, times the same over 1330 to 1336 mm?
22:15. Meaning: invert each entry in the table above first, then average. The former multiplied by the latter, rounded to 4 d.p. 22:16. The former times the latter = 0.0039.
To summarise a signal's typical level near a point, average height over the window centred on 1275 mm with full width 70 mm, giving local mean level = 22.9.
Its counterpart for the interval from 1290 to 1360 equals 21.9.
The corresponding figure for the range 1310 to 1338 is 19.1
